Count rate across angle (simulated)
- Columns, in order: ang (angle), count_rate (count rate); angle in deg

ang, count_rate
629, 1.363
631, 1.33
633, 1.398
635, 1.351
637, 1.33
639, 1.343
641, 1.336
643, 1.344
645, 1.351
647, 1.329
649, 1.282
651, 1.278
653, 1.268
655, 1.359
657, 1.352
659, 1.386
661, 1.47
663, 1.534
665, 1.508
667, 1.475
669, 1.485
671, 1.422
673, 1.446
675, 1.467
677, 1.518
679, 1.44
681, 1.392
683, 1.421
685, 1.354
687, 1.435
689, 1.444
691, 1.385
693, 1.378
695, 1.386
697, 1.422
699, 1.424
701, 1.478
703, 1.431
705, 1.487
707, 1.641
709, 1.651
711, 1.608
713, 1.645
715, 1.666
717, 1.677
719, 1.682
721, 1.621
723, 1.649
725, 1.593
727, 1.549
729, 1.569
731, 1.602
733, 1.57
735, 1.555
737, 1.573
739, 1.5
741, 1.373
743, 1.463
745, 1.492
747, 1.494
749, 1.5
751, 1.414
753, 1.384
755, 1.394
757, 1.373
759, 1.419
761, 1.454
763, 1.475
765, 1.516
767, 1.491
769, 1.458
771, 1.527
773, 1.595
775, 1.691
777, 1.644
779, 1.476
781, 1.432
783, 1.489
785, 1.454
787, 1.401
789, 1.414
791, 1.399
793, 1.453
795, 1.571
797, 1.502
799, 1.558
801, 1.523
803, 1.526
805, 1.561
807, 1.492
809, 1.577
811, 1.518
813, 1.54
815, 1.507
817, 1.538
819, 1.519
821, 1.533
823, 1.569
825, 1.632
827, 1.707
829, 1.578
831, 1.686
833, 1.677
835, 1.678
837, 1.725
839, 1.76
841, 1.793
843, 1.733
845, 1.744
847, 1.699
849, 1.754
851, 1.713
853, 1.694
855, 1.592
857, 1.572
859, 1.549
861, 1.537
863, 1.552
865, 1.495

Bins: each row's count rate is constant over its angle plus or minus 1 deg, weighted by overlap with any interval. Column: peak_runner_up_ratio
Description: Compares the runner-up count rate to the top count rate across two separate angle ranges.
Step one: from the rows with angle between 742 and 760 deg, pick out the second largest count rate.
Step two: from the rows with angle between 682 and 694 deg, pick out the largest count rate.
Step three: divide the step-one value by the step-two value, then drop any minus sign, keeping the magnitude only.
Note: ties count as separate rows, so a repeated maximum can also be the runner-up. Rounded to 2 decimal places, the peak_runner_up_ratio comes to 1.03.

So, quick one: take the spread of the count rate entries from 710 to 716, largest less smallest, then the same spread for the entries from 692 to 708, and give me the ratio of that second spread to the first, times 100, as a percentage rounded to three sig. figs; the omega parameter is 453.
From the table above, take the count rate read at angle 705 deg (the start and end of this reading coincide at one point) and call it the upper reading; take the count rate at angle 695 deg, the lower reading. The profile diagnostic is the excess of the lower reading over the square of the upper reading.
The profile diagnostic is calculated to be -0.83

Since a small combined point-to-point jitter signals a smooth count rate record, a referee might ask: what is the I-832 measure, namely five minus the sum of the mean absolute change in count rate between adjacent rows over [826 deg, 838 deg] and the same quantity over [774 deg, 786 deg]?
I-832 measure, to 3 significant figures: 4.87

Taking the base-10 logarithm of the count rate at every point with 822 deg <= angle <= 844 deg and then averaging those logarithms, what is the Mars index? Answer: 0.23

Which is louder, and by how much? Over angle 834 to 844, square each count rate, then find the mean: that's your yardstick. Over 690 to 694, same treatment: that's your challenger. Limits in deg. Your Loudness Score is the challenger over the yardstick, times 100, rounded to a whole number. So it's 63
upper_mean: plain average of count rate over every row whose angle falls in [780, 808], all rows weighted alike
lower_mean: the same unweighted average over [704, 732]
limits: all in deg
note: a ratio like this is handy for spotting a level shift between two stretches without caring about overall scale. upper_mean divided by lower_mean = 0.92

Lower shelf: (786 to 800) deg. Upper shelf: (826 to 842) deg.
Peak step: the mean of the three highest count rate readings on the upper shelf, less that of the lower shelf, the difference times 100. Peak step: 22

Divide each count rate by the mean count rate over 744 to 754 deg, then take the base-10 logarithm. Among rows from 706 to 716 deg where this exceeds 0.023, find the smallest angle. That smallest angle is 707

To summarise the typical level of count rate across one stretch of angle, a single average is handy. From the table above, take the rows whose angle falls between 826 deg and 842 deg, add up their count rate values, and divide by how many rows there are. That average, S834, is 1.70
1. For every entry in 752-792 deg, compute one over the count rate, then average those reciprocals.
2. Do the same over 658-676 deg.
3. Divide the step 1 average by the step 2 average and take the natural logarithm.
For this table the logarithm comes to 0.00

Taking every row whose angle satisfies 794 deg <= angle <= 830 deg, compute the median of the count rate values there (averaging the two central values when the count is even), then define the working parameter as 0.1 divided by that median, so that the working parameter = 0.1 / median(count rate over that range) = 0.065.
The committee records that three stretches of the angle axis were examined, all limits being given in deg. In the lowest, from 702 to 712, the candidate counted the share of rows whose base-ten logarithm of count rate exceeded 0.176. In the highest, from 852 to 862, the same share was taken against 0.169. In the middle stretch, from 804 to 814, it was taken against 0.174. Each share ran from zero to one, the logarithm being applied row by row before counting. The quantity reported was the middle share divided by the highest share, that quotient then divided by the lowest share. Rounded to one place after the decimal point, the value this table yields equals 1.3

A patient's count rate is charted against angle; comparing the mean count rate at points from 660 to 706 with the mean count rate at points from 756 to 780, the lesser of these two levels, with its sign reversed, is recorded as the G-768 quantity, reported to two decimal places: -1.44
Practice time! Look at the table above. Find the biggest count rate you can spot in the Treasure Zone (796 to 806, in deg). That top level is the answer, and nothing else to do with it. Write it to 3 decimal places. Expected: 1.561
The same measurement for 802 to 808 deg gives 1.561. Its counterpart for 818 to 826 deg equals 1.632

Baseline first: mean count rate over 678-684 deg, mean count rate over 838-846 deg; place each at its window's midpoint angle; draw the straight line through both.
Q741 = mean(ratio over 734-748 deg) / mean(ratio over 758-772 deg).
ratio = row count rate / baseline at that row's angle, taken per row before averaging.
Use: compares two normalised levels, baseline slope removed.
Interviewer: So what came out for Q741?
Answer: 1.04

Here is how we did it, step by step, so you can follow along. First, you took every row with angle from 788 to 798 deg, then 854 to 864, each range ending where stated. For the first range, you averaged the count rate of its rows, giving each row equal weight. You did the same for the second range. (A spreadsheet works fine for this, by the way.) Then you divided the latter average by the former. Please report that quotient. 1.06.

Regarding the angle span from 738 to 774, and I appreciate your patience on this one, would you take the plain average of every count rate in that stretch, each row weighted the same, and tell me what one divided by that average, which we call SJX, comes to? 0.68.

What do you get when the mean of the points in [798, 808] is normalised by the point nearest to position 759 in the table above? 1.08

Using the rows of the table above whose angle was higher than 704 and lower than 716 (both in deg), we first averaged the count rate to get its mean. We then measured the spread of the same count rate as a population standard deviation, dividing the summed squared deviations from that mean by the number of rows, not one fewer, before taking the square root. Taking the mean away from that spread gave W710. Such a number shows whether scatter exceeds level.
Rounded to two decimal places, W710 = -1.56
